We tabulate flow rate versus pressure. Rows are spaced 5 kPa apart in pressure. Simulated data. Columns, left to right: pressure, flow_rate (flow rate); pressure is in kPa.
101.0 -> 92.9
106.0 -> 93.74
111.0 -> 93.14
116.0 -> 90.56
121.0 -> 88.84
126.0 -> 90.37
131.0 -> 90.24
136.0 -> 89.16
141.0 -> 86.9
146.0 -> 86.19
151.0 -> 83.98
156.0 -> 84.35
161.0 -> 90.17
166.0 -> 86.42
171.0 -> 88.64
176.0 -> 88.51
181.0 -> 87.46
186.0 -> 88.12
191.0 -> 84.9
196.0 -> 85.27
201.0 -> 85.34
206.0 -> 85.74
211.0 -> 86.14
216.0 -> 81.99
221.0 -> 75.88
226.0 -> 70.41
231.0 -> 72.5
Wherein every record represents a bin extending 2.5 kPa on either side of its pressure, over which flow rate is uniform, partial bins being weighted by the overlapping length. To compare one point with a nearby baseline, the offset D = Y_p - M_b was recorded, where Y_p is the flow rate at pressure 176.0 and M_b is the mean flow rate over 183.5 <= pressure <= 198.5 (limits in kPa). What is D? 2.4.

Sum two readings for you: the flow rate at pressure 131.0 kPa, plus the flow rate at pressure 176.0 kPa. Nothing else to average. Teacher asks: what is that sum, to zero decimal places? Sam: 179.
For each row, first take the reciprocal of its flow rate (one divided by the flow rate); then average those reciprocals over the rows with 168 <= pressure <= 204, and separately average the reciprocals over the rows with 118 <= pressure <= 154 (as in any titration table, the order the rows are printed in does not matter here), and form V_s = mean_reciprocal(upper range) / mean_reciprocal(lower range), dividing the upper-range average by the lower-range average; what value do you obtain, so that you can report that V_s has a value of 1.012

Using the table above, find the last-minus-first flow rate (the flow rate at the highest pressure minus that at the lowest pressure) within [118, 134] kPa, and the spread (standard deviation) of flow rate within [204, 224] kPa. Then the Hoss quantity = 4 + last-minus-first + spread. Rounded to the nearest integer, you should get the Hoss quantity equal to 10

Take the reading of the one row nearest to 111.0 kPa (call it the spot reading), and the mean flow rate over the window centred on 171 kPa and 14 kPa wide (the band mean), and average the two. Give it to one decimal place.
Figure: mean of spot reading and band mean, 90.5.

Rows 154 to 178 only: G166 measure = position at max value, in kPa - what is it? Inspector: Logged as 161.0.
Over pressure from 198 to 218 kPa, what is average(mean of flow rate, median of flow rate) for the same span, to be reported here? 85.2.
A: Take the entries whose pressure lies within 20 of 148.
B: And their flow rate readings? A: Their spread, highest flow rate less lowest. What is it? 6.3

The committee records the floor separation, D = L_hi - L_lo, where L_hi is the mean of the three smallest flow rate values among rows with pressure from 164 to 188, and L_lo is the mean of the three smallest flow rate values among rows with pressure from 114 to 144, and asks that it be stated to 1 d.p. -1.0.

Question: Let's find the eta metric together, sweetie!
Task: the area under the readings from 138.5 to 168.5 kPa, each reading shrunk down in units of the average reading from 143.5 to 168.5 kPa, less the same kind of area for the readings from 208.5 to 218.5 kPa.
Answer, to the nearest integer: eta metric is 20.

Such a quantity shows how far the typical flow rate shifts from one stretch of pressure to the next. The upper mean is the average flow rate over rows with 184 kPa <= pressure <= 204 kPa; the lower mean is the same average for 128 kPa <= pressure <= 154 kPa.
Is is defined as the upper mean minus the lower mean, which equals -1.4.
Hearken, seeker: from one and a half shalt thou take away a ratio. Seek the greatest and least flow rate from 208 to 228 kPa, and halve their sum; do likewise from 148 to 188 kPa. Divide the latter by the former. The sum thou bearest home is 0.388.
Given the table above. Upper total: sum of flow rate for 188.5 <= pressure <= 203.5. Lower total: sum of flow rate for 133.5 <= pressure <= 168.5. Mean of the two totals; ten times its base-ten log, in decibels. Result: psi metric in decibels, 26.3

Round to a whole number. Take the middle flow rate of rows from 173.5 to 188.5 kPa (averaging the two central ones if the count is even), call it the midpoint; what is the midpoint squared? 7765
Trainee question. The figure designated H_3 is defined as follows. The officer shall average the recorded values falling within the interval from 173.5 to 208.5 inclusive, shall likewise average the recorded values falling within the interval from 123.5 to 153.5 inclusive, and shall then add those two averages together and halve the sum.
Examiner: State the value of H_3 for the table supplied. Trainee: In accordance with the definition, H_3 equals 87.1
